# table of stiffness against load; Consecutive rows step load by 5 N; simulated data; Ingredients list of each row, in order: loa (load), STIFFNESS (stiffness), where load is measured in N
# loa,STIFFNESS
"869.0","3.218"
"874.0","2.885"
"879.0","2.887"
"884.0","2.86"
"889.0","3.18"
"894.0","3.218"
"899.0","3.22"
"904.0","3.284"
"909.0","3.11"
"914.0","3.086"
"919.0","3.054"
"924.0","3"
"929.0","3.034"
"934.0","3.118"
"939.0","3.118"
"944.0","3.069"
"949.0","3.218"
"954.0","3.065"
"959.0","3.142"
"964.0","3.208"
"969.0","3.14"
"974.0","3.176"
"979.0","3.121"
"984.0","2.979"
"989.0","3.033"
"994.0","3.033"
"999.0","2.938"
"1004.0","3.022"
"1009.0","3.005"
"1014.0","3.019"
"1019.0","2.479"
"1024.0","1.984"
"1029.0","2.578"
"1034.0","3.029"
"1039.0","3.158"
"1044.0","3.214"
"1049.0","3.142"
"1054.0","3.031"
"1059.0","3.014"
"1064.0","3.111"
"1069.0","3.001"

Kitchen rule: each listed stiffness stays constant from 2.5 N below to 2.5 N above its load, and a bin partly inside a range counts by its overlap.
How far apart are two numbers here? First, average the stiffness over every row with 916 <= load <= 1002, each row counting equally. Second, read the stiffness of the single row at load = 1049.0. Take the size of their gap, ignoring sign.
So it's 0.06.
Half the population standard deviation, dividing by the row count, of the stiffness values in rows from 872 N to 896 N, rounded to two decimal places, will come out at 0.08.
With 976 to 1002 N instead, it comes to 0.03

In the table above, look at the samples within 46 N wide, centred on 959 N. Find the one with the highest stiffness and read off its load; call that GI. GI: 949.0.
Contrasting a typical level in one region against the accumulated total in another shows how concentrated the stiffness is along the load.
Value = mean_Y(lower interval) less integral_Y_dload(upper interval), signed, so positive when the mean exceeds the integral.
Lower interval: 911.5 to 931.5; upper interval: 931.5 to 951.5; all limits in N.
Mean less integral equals -59.6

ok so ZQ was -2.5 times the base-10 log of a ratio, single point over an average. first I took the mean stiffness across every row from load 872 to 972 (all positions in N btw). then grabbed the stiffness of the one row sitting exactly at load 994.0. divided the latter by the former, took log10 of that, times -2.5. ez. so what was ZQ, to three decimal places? 0.022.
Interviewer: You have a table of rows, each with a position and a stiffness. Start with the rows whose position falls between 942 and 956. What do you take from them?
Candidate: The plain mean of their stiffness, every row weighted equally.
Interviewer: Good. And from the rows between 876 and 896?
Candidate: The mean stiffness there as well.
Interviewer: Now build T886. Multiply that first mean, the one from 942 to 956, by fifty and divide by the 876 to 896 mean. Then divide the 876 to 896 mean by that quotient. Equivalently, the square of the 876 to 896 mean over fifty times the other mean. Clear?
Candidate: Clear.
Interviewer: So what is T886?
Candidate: 0.059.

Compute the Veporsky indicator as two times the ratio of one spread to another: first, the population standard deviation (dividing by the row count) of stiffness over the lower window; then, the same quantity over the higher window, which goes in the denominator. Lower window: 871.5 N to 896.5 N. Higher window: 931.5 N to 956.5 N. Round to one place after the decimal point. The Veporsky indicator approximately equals 5.7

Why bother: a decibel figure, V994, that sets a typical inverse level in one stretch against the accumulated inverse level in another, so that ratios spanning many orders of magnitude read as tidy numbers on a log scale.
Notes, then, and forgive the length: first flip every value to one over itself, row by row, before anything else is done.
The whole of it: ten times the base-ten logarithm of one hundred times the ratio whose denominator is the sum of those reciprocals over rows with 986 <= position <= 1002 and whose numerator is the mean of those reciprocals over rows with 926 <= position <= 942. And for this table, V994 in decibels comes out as 15.1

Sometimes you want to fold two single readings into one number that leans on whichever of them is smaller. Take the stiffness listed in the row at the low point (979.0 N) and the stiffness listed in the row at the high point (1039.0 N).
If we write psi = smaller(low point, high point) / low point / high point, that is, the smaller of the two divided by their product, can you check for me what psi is 0.3167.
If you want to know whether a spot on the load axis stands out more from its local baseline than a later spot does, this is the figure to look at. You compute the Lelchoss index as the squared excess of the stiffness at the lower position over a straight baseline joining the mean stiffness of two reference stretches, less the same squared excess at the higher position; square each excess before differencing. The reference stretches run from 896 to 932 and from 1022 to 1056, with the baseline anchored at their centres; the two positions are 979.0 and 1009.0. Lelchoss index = 0.012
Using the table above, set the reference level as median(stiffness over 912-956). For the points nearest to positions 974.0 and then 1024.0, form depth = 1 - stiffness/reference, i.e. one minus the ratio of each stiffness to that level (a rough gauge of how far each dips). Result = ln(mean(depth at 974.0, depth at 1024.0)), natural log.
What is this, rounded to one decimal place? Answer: -1.8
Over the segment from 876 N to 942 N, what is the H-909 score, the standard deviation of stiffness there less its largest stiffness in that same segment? -3.16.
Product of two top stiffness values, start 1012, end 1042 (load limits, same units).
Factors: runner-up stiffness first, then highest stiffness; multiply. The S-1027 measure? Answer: 9.6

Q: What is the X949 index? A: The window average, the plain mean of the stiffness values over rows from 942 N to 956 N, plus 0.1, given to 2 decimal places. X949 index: 3.22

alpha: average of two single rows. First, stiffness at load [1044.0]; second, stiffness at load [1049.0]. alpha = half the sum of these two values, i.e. 3.2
